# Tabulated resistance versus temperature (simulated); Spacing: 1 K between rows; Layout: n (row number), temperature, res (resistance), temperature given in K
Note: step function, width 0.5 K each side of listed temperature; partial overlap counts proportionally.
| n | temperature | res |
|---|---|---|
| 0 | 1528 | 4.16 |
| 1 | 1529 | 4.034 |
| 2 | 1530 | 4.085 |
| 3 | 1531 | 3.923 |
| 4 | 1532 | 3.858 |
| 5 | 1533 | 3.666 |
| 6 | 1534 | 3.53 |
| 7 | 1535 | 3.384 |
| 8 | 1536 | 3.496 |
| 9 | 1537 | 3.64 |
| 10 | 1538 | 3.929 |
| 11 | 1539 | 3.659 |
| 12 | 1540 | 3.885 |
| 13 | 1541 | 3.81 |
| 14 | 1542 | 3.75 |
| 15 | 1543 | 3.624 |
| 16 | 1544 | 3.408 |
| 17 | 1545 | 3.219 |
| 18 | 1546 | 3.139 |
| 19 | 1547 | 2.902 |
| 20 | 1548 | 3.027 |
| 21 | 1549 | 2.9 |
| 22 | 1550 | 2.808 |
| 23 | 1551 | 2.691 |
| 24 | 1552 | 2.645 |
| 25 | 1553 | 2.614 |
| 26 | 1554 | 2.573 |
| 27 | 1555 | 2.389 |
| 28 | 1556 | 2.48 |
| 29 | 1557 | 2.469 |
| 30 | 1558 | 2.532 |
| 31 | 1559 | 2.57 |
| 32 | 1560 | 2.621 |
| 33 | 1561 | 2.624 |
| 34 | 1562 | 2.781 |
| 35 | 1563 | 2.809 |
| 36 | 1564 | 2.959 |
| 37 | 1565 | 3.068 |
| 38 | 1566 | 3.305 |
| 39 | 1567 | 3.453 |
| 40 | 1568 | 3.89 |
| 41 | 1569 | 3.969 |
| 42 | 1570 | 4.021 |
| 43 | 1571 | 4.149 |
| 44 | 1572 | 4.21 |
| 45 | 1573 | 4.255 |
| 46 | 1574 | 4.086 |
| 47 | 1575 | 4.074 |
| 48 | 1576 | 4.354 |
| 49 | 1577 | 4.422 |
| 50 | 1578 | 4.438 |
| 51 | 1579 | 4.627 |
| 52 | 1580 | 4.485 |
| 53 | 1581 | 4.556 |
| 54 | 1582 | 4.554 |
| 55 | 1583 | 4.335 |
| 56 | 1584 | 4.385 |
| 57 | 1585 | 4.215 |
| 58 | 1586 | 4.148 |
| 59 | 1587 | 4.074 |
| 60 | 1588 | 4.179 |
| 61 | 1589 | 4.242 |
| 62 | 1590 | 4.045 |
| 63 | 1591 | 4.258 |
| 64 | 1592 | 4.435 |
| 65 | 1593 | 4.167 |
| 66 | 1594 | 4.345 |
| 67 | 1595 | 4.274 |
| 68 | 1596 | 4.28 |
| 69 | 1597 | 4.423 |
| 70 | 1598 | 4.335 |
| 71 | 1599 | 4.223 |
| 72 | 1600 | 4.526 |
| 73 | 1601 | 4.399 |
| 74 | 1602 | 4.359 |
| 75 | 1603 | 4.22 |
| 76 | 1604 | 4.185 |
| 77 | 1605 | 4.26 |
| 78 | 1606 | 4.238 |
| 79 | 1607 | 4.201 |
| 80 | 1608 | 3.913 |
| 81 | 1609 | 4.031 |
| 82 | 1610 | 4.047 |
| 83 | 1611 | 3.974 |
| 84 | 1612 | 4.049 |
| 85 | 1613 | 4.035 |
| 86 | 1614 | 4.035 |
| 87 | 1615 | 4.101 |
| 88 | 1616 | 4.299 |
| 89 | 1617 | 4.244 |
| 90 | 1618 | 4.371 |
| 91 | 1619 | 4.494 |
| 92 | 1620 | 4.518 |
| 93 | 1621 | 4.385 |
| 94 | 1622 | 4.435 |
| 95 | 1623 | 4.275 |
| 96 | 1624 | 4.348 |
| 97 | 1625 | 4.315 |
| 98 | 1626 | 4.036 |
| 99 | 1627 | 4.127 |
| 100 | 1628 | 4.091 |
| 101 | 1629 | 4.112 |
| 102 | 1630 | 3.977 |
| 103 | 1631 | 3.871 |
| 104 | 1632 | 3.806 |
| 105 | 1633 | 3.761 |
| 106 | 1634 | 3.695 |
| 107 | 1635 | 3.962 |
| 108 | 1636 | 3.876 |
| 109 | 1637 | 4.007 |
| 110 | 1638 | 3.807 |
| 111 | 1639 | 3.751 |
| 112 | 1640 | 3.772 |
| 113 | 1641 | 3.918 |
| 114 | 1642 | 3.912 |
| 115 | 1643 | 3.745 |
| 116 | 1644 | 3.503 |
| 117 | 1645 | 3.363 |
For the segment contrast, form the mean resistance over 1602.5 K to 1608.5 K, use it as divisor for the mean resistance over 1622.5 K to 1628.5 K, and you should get 1.0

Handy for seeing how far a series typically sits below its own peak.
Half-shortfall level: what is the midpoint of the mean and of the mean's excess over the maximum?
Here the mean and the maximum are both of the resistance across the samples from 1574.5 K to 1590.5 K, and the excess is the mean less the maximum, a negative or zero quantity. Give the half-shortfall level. 2.01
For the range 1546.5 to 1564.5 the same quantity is 1.18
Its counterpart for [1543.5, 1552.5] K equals 1.27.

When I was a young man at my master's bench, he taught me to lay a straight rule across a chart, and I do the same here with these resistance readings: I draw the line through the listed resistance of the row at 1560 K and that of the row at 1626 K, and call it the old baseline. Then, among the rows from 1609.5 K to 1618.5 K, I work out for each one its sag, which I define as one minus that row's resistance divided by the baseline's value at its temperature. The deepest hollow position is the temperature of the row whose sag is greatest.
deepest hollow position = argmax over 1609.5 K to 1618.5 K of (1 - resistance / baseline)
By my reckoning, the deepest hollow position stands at 1614 K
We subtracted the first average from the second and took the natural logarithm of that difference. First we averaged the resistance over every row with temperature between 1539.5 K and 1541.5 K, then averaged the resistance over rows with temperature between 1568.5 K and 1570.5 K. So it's -1.9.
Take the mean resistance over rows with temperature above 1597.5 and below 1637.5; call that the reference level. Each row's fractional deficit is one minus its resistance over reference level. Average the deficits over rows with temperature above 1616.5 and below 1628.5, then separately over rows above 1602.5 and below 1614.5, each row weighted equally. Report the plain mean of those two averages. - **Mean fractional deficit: -0.01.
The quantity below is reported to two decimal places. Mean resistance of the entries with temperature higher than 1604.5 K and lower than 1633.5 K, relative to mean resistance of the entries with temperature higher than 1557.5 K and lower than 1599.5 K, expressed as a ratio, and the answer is 1.06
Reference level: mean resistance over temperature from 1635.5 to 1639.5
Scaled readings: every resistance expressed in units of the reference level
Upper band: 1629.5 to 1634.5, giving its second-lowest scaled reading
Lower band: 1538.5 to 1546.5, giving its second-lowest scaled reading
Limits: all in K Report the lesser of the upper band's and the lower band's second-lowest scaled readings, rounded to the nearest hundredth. 0.83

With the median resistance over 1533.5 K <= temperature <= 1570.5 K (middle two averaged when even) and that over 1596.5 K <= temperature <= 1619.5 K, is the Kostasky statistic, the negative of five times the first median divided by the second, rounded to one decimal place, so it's -3.6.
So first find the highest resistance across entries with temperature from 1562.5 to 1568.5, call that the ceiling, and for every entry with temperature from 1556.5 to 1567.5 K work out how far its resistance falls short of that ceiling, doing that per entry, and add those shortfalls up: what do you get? 12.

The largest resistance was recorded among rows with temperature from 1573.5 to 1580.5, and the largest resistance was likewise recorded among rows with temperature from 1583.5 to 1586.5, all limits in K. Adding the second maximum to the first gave 9.0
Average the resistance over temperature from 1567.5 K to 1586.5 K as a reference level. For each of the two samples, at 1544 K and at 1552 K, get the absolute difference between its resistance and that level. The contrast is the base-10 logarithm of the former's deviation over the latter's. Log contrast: -0.3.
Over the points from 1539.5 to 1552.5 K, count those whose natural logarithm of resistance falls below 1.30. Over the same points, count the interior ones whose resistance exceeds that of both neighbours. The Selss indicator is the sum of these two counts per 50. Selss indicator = 0.22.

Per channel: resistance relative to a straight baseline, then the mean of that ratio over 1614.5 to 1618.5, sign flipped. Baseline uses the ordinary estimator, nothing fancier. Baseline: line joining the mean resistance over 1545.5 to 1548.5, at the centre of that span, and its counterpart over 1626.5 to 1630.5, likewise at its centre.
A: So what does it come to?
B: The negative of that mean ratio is -1.08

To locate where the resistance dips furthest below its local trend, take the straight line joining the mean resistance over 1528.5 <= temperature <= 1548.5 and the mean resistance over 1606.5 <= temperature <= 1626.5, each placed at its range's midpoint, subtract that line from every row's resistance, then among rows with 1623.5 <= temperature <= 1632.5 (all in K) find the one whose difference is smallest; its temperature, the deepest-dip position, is 1632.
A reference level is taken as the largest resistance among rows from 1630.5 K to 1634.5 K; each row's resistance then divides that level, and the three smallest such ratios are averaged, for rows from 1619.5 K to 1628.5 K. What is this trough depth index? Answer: 0.87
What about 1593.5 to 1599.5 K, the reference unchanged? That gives 0.89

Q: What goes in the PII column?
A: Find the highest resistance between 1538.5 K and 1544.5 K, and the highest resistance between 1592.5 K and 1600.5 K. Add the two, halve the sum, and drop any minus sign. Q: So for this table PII 4.21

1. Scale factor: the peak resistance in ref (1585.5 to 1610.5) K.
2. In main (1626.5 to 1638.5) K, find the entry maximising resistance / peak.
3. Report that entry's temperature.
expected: 1627 K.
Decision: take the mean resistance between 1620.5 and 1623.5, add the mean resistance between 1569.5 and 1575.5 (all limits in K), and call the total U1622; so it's 8.5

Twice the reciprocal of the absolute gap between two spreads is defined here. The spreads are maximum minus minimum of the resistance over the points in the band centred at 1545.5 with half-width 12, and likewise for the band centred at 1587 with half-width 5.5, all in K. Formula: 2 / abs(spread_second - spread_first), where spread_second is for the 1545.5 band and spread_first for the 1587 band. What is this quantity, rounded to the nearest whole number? 2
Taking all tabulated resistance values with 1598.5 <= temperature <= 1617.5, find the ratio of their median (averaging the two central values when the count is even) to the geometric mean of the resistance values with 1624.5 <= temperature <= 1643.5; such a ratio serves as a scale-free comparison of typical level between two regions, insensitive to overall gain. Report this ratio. 1.1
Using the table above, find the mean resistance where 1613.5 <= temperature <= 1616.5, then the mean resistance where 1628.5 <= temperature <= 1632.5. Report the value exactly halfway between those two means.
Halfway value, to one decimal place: 4.0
